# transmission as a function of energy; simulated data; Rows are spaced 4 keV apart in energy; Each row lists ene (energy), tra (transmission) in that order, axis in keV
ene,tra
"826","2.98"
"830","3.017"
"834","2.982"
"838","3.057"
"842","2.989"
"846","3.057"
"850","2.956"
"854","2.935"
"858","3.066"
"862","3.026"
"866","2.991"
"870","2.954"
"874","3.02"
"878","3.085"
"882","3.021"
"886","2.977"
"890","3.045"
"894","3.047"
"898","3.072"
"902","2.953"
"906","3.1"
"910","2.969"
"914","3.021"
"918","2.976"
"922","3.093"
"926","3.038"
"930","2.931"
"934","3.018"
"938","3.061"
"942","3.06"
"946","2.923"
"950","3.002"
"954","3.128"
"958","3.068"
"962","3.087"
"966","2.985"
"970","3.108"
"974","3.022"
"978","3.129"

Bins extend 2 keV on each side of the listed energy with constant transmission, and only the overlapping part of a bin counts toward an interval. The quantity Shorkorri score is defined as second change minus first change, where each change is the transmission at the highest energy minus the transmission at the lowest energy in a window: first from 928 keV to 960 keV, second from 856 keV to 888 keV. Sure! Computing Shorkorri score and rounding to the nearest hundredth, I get -0.23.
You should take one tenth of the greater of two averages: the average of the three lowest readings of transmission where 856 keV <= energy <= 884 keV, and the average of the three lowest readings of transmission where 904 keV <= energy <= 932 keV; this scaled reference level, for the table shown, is 0.299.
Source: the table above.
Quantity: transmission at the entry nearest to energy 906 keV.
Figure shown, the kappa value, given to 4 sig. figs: 3.100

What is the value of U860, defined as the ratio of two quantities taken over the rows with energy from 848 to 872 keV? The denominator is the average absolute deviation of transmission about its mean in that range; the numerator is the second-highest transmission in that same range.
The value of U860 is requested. 76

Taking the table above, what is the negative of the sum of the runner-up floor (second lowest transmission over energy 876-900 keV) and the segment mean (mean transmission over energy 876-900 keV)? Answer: -6.06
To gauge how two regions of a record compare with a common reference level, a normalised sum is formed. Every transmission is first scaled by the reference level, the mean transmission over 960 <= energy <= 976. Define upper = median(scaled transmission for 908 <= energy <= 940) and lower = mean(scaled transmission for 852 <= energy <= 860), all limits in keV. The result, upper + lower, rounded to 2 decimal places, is 1.97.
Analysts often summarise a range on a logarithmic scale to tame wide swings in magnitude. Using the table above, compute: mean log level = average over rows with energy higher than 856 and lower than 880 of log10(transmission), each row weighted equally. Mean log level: 0.480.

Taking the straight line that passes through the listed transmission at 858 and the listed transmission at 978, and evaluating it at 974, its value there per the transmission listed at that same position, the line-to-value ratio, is 1.03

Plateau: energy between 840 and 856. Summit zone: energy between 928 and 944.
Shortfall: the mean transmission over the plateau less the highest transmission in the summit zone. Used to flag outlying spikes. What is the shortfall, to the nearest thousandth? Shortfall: -0.077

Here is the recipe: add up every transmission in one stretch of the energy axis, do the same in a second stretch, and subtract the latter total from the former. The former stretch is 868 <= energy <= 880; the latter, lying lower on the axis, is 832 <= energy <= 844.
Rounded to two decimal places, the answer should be 0.03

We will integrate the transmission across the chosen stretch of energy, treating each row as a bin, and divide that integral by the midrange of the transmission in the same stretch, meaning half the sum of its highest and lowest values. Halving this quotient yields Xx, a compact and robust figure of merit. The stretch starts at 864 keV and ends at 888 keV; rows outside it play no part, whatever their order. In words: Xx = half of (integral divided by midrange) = 12.0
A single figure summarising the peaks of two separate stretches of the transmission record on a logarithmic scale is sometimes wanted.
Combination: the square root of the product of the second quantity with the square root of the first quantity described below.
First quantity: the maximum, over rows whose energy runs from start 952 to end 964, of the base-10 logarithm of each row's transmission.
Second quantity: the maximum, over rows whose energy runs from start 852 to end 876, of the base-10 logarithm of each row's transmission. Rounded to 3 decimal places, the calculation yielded 0.585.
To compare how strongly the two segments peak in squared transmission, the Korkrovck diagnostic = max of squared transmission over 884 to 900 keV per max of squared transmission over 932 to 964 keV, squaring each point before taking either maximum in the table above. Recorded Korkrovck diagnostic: 0.965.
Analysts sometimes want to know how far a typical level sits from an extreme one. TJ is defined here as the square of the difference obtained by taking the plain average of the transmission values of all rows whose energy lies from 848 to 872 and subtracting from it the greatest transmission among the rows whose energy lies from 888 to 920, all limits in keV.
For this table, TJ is 0.013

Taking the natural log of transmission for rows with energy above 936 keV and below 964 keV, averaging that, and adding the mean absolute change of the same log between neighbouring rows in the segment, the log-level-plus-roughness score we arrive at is 1.14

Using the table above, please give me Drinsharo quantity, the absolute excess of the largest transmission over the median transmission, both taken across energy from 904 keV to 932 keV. 0.079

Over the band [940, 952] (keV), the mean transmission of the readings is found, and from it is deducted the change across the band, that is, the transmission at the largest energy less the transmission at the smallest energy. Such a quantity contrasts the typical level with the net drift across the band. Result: 3.05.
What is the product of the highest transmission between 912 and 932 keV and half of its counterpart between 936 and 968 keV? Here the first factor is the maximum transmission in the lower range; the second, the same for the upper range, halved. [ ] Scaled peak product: 4.84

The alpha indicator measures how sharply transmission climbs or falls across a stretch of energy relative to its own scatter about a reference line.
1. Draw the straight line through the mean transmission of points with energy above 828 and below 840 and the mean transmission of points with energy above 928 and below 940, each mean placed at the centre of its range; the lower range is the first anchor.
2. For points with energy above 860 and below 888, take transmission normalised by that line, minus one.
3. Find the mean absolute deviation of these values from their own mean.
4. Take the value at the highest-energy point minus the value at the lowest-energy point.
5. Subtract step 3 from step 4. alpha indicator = -0.025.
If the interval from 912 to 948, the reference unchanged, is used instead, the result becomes -0.047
